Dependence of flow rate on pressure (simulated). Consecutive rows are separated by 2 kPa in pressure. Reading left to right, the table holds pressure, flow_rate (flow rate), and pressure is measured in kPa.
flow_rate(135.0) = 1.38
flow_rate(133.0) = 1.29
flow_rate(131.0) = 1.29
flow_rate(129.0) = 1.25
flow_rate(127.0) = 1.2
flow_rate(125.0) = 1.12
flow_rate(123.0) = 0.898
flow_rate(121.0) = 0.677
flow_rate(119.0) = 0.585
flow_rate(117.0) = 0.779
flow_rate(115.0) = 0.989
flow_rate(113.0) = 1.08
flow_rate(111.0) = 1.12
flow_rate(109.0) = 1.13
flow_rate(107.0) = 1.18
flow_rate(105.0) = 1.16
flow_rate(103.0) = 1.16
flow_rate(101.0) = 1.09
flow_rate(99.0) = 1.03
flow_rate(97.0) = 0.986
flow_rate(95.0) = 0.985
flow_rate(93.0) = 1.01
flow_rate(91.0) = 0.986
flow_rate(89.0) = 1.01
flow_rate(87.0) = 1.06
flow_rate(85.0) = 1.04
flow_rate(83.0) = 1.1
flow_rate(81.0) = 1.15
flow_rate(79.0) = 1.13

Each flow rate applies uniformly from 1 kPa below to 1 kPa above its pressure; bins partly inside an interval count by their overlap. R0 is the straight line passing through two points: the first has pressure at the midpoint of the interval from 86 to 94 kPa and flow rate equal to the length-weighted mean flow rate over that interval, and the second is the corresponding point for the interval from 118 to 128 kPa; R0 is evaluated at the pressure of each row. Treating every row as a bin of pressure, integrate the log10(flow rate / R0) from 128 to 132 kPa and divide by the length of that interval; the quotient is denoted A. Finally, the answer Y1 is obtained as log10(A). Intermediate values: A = 0.16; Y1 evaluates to -0.8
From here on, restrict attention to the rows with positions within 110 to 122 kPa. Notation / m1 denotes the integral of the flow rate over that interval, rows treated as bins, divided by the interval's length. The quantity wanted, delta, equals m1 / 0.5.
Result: 1.74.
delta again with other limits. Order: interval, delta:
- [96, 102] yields 2.07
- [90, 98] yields 1.98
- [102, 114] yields 2.28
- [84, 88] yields 2.10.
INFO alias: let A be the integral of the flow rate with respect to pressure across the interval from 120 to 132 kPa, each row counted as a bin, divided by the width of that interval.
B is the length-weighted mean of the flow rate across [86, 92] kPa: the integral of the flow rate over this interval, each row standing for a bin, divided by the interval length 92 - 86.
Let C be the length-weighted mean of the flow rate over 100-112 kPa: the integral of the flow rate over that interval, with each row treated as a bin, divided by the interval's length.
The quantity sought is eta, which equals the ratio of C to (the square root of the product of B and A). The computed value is 1.1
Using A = 1.07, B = 1.02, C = 1.14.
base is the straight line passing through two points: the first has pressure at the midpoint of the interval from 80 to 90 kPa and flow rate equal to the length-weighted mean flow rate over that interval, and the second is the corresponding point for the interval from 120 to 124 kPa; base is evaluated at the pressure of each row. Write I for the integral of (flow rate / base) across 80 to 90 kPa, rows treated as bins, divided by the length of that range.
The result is 1.00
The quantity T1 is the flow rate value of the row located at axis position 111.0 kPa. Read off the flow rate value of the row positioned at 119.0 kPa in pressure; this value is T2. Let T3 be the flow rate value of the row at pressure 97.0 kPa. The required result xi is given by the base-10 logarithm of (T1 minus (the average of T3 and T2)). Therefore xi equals -0.5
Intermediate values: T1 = 1.12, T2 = 0.585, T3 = 0.986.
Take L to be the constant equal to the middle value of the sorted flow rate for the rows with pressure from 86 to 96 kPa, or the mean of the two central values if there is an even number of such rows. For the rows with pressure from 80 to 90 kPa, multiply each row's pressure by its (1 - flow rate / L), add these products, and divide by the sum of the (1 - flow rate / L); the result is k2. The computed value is 82.9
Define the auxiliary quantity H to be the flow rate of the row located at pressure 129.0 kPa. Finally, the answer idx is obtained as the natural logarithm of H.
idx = 0.223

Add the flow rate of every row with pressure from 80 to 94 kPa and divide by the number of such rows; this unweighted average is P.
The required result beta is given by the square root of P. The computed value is 1.03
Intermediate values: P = 1.05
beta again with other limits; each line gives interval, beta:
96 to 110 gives 1.05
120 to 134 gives 1.05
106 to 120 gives 0.99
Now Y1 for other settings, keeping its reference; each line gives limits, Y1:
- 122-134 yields -0.9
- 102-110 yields -1.1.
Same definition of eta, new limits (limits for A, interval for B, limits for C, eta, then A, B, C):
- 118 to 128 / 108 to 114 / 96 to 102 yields 1.0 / 0.90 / 1.11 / 1.04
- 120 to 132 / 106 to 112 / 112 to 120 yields 0.8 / 1.07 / 1.14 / 0.86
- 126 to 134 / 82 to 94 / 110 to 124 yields 0.8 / 1.26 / 1.03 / 0.88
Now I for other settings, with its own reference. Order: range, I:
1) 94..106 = 1.12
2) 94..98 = 1.00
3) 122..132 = 1.54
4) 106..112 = 1.29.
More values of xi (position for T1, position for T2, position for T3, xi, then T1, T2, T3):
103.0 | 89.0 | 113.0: -0.9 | 1.16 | 1.01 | 1.08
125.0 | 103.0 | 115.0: -1.3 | 1.12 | 1.16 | 0.989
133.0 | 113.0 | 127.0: -0.8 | 1.29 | 1.08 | 1.2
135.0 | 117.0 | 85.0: -0.3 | 1.38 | 0.779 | 1.04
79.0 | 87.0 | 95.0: -1.0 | 1.13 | 1.06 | 0.985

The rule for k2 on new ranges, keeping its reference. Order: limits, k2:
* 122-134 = 130.6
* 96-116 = 106.6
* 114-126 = 118.9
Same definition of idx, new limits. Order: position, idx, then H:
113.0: 0.077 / 1.08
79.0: 0.122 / 1.13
